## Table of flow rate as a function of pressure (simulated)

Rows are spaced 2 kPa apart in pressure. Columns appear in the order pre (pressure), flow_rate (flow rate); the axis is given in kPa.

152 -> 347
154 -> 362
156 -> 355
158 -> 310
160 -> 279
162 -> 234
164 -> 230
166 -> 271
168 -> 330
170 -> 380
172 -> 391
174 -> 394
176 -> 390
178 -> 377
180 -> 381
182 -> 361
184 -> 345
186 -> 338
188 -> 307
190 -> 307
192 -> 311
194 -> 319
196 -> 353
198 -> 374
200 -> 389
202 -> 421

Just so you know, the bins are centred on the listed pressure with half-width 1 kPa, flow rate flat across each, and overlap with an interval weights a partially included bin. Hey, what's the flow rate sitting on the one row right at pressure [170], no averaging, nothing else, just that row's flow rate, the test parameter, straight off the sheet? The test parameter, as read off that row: 380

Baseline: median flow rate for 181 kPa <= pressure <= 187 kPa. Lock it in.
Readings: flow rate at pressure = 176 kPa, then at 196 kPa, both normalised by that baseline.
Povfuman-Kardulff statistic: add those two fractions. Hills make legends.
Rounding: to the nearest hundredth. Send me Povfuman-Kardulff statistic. 2.15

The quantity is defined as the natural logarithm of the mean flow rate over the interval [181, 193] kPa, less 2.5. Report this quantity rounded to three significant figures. 3.29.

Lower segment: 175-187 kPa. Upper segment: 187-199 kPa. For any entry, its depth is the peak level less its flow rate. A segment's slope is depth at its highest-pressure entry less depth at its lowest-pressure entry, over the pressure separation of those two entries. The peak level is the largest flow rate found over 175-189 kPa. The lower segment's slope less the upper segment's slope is 12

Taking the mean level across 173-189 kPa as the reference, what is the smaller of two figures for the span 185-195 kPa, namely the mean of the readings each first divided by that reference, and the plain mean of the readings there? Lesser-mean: 0.87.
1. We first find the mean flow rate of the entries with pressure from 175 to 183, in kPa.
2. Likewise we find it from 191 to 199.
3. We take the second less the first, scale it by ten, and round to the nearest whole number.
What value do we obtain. -380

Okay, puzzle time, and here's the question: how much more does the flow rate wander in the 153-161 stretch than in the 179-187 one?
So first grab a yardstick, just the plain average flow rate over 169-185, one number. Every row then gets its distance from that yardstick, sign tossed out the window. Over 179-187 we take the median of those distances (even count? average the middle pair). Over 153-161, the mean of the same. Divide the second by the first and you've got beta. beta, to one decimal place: 2.1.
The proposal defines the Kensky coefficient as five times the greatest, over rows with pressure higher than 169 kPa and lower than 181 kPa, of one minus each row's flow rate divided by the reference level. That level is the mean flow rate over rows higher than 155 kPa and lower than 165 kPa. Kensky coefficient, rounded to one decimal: -1.7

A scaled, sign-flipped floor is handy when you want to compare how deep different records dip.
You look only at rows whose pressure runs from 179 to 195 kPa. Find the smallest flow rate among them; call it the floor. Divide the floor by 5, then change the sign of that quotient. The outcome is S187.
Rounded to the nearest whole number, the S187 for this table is -61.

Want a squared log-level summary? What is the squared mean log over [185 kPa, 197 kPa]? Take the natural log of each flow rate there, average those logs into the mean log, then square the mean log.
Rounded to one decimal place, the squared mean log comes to 33.3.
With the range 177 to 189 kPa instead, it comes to 34.3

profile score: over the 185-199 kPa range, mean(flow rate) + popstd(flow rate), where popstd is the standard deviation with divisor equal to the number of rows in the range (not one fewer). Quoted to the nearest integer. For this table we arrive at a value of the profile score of 354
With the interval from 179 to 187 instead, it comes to 373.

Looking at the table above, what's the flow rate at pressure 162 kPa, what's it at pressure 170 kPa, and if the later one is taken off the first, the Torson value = -146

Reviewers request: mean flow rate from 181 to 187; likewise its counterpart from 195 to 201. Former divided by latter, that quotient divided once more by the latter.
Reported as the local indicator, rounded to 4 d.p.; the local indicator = 0.0025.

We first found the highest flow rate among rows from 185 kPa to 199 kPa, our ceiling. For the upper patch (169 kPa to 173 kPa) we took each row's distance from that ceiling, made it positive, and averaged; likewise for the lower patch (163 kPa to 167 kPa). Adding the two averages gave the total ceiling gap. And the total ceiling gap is 135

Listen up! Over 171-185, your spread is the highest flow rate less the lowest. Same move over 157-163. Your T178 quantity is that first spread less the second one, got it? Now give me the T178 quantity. -27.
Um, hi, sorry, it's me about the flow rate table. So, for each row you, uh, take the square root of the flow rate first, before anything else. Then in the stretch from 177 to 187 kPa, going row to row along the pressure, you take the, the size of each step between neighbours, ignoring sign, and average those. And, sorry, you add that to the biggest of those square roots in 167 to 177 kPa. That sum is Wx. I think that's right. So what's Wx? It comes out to 20.2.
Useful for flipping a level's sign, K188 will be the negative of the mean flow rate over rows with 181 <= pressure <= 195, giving -327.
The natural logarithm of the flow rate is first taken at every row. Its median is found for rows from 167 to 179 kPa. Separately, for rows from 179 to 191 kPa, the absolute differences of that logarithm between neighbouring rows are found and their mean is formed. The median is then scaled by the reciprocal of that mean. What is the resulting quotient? 138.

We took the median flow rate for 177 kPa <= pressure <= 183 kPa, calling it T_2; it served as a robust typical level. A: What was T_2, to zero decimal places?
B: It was 377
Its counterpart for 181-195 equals 319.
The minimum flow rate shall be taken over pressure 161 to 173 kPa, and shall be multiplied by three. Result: 690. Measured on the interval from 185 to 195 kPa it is 921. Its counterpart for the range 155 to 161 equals 837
